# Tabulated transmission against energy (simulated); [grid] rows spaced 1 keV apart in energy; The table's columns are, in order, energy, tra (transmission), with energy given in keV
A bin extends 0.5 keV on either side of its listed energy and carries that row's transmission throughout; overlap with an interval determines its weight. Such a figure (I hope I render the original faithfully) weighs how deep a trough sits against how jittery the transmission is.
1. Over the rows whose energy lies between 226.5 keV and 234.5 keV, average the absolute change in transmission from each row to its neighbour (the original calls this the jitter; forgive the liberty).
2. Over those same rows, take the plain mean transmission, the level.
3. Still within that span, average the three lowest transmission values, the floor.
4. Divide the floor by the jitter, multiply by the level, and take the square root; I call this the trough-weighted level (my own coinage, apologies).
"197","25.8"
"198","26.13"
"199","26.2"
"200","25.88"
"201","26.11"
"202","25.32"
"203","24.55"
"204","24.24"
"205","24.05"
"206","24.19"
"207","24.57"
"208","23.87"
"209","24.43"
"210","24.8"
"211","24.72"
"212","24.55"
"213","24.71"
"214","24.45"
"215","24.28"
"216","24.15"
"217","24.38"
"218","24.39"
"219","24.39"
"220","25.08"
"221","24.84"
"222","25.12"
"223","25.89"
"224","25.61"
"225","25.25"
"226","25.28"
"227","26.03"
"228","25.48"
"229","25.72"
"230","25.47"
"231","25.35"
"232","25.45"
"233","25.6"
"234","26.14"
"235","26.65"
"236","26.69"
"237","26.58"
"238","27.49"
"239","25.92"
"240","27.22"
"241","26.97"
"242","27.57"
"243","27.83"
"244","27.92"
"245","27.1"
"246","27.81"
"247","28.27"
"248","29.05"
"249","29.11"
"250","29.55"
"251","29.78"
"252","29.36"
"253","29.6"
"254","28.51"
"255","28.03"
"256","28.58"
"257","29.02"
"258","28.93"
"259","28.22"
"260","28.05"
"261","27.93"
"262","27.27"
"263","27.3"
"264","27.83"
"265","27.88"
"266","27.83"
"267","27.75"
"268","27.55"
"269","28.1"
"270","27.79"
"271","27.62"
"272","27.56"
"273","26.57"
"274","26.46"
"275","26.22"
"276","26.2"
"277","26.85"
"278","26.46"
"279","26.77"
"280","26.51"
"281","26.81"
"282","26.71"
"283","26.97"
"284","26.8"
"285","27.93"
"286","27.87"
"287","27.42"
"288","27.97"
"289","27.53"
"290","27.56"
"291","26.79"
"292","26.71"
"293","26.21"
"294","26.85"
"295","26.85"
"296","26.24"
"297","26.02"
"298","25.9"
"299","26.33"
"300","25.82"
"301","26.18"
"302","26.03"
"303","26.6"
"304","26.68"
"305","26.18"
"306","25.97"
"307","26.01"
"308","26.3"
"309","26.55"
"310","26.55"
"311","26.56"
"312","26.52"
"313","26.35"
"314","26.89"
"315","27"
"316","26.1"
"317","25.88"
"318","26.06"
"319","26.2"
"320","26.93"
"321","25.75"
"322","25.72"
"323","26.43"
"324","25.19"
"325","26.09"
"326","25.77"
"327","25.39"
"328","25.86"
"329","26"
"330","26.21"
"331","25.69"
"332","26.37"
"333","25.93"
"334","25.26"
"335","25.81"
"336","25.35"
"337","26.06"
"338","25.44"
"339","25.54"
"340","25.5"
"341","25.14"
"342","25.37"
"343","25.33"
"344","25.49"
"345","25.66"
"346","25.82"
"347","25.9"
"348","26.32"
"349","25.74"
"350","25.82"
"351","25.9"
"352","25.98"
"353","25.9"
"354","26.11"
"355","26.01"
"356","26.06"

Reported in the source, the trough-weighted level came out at 48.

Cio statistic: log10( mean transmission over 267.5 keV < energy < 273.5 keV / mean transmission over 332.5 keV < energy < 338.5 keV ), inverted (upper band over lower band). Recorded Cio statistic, -0.03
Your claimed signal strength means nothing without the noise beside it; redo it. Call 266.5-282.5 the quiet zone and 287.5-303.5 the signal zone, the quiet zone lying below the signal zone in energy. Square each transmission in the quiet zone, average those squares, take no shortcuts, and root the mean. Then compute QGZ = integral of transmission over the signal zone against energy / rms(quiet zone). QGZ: 15.8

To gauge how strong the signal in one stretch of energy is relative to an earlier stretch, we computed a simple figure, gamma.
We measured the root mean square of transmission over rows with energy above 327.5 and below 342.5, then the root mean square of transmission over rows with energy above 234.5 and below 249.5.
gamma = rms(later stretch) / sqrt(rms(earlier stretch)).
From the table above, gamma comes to 4.9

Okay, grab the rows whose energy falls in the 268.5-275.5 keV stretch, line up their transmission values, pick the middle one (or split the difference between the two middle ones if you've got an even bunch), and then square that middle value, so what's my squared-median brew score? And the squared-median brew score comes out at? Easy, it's 760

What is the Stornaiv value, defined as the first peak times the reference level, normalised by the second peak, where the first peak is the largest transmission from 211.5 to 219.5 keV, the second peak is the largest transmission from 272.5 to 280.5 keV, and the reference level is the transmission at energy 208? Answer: 22.0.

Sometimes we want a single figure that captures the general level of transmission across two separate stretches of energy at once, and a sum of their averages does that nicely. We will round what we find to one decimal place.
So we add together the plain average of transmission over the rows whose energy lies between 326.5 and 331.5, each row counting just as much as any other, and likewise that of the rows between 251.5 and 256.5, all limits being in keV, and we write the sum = 54.6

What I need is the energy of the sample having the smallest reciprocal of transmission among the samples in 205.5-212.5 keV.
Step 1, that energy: 210 keV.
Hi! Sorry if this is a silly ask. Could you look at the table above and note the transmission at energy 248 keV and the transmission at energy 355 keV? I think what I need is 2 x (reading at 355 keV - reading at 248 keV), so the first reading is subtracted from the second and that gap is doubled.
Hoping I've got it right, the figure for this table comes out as -6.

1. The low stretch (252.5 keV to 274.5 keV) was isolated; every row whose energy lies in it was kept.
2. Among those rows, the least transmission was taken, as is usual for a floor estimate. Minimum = 26.46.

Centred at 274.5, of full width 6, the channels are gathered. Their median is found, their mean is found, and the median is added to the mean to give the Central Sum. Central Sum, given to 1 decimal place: 53.2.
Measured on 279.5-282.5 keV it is 53.4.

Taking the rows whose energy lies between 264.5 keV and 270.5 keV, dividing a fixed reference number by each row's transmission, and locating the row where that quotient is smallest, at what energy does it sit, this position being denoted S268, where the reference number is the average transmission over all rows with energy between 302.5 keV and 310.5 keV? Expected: 269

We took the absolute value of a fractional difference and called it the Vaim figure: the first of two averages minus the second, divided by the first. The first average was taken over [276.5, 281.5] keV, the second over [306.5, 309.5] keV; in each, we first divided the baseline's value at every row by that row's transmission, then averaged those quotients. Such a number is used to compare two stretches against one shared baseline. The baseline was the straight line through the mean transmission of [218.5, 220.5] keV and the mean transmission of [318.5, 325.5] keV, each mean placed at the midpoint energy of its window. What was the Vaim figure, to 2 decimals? 0.03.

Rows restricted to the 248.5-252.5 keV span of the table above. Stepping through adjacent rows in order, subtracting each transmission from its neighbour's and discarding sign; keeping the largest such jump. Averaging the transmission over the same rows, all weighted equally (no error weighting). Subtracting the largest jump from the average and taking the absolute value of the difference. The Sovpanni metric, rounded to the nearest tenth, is 29.0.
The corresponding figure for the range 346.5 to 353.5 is 25.4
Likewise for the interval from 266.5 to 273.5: 26.6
